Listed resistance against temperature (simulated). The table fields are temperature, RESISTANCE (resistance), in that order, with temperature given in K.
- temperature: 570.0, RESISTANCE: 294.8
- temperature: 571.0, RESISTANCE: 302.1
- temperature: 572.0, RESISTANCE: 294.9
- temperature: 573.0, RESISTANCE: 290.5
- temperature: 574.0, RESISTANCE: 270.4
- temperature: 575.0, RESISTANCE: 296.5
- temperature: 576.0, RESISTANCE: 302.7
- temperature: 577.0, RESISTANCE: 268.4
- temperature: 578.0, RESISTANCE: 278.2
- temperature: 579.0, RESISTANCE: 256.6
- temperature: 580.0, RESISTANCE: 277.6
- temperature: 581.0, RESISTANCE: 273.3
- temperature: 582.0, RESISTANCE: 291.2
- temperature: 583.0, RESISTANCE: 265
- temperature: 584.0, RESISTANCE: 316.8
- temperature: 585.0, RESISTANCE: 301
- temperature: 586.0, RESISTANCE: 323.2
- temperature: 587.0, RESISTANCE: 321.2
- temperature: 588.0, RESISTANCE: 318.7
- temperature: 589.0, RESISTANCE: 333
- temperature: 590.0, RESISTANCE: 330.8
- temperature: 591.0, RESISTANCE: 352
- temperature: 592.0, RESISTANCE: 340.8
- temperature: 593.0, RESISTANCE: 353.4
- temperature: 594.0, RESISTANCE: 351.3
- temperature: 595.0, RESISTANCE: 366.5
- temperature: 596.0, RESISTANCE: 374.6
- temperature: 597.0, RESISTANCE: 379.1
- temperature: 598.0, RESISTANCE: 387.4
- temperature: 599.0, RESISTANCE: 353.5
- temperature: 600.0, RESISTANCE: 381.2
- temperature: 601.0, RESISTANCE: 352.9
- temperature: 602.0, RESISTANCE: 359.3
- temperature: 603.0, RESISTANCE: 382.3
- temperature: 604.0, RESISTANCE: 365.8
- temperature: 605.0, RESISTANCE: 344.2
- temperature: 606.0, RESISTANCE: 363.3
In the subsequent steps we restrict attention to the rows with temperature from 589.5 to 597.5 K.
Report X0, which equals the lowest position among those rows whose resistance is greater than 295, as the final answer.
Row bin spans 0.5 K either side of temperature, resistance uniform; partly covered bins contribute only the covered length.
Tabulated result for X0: 590.0 K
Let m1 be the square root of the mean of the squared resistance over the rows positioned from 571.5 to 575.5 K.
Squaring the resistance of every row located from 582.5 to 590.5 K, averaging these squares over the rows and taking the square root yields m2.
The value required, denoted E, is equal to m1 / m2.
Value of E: 0.9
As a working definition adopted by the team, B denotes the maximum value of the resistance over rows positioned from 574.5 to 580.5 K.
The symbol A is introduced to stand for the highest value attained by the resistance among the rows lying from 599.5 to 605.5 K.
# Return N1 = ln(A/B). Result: 0.23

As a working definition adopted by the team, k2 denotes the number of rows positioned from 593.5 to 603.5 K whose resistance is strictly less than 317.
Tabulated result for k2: 0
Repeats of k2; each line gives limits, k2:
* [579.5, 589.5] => 6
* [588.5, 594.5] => 0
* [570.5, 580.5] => 10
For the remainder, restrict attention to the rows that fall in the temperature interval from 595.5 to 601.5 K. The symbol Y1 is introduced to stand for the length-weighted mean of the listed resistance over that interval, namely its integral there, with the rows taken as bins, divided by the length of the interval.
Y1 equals 371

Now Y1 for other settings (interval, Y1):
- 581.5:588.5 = 305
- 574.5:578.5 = 286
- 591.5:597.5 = 361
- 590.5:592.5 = 346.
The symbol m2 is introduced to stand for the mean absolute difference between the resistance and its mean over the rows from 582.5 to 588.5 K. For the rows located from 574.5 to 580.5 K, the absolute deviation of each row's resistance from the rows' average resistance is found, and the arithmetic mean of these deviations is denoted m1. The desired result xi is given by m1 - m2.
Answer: -3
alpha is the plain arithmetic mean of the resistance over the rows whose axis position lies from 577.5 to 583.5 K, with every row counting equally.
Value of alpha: 274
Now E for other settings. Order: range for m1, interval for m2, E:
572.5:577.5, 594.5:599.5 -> 0.8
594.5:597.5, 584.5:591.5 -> 1.1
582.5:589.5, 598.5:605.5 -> 0.9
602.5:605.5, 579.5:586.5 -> 1.2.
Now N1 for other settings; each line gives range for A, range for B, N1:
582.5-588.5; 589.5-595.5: -0.13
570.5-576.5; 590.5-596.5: -0.21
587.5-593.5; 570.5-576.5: 0.15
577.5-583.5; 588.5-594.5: -0.19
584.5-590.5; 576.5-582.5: 0.13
